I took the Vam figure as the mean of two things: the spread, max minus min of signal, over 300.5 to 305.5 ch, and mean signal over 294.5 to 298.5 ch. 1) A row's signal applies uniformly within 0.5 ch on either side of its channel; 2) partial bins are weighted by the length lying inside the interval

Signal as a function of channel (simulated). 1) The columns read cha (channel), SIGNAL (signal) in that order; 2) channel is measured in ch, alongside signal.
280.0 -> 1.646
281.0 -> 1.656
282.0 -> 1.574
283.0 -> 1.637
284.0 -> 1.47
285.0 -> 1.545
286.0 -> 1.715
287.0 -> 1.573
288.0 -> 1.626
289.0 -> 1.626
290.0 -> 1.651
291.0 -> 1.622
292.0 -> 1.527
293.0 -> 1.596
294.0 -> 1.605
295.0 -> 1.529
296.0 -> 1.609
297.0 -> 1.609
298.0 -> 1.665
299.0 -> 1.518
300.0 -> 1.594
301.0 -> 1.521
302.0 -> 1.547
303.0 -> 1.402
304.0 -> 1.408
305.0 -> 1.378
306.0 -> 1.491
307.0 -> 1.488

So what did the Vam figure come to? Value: 0.886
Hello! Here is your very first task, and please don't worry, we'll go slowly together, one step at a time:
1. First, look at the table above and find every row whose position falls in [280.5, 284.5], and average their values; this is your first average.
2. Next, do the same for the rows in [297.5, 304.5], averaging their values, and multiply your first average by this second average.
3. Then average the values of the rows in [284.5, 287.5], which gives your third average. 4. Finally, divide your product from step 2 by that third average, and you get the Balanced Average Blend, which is 1.50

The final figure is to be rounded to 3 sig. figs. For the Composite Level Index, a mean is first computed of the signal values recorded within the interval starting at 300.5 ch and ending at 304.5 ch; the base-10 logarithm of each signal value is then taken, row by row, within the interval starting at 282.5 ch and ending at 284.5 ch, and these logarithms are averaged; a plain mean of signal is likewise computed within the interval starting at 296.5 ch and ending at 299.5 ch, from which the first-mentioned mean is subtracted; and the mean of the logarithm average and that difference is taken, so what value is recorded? 0.159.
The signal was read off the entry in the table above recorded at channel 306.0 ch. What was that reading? 1.491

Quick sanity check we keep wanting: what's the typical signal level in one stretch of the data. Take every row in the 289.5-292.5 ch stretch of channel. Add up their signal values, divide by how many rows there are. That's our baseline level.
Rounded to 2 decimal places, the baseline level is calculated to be 1.60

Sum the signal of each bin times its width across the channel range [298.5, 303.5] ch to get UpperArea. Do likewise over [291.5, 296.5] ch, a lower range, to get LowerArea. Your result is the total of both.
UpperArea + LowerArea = 15.45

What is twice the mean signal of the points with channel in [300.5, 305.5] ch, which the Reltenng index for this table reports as 2.90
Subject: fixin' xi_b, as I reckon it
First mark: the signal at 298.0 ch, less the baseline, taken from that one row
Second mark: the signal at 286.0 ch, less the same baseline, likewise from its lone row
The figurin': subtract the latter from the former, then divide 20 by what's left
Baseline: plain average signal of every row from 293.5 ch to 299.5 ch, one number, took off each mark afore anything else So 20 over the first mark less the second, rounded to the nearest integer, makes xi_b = -400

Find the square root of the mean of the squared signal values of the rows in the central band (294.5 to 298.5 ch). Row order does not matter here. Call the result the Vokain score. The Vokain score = 1.60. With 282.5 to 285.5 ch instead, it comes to 1.55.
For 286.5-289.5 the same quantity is 1.61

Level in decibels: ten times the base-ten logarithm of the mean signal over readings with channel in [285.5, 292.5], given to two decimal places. 2.10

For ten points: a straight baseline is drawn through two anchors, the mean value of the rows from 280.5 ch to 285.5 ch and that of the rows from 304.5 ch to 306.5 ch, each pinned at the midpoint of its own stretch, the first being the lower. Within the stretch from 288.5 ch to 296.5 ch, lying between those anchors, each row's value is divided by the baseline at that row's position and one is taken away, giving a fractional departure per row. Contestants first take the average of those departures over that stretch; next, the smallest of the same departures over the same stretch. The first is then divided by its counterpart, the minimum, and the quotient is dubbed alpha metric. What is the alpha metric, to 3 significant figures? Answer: 10.8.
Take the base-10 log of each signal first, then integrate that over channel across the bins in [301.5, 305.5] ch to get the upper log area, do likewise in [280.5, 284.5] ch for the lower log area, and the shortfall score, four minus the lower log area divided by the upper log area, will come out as 2.72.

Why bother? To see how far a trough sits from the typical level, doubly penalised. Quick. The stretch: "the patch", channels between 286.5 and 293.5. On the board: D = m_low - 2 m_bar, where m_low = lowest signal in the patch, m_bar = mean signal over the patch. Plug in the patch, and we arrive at -1.68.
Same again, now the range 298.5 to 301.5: -1.57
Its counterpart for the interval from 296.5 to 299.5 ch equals -1.68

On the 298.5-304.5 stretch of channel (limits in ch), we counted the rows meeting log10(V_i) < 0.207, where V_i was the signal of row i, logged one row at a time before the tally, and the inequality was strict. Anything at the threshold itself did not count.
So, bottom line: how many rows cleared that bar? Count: 6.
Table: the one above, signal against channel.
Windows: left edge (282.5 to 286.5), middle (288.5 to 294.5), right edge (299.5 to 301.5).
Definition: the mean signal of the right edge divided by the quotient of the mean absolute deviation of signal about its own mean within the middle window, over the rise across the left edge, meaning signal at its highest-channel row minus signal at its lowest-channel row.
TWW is 4.2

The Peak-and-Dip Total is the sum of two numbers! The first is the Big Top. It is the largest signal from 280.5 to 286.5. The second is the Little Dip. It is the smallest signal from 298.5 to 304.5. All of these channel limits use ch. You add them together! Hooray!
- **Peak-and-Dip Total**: 3.12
